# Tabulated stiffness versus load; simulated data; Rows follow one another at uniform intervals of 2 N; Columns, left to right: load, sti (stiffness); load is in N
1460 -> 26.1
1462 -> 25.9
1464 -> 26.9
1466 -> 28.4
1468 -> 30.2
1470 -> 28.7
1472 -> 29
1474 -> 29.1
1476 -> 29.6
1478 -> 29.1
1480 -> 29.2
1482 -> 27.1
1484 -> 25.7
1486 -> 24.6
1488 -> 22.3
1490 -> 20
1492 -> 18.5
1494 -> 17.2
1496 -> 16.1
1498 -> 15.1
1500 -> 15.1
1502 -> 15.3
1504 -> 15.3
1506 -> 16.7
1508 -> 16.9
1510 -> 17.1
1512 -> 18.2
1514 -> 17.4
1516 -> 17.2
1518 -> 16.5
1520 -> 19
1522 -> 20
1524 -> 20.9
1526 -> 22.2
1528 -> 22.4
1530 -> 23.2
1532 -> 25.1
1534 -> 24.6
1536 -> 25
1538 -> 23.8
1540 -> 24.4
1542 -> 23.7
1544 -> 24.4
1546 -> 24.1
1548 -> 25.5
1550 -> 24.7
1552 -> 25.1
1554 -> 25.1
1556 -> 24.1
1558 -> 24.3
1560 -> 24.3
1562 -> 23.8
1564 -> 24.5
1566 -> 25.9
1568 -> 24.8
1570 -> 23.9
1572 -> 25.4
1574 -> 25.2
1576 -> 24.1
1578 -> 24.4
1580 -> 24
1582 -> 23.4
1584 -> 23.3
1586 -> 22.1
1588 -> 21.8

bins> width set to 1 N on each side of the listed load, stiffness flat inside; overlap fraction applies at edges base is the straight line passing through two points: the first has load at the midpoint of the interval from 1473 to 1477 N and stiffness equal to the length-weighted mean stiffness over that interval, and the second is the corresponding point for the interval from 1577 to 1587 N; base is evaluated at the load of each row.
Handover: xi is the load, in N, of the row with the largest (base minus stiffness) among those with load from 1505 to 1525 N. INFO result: 1506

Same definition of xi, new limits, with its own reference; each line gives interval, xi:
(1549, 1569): 1556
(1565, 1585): 1570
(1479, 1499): 1498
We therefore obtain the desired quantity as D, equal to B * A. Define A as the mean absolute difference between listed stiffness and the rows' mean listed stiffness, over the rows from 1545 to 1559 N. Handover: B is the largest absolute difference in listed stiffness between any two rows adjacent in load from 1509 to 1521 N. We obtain 1.14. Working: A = 0.5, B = 2.50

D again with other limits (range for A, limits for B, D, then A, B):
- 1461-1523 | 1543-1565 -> 7.21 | 5.2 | 1.40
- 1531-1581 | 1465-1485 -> 1.03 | 0.5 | 2.10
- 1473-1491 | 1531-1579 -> 4.20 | 2.8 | 1.50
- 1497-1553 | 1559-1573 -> 5.25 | 3.5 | 1.50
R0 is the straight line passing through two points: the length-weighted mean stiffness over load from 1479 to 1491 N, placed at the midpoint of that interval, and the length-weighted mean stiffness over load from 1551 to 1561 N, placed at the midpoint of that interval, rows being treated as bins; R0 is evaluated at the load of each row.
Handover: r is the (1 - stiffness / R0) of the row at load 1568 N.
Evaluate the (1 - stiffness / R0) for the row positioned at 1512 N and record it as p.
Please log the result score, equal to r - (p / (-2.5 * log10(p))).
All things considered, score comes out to -0.2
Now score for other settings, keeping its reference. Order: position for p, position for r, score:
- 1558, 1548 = 0.0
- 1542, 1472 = -0.2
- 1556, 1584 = 0.0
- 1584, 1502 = 0.4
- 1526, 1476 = -0.2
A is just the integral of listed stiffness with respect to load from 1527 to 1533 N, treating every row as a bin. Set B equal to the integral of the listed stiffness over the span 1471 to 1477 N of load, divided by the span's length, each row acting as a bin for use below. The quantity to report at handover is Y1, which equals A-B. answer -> 112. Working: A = 141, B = 29.2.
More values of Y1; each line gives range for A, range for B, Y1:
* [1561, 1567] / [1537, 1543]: 124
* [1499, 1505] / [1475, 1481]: 62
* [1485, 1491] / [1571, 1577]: 109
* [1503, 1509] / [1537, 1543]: 74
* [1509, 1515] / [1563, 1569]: 80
